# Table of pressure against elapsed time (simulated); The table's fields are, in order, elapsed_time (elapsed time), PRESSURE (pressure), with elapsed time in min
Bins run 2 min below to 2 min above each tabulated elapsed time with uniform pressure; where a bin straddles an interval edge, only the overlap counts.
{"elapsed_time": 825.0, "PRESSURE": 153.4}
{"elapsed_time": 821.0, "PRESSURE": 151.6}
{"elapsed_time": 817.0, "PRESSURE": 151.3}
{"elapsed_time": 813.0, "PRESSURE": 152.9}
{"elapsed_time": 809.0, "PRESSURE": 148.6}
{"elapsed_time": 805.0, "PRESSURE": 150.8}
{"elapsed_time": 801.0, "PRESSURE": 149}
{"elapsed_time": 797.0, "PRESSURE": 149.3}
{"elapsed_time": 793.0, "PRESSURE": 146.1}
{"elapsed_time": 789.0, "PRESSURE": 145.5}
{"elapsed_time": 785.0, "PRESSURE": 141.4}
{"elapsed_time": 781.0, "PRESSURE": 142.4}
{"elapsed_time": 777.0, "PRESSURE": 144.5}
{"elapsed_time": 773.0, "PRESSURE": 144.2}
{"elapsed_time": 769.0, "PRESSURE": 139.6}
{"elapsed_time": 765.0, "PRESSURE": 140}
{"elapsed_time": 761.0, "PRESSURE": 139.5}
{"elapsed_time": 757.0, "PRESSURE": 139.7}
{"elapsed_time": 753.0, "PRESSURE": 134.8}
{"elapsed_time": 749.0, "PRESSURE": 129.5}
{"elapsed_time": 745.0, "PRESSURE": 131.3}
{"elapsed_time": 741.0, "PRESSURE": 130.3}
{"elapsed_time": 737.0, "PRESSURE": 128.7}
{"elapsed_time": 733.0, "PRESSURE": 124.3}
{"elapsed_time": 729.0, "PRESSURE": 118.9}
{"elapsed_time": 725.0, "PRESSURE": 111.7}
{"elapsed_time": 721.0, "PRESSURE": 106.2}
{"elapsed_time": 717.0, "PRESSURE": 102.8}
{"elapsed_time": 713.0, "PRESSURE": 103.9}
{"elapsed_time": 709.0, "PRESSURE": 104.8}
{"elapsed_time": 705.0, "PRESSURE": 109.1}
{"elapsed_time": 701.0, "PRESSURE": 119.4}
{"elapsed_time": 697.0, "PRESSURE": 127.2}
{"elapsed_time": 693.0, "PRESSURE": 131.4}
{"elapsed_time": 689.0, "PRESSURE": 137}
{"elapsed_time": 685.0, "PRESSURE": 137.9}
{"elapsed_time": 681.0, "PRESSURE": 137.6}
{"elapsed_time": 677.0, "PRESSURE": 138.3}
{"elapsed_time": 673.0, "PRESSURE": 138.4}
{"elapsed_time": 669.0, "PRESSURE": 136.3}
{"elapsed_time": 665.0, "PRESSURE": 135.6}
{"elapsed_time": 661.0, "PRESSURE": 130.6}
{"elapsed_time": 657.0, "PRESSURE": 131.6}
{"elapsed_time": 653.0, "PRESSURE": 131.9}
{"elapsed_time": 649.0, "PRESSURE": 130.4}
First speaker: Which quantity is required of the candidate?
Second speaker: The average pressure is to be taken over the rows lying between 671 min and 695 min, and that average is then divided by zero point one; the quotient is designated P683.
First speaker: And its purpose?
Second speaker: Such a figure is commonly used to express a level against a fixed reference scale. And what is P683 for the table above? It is 1368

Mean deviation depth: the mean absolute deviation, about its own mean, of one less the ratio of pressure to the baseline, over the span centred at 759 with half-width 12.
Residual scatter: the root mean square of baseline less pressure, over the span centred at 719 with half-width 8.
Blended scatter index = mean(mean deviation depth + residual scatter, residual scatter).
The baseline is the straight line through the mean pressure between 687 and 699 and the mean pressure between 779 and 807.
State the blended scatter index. 29.6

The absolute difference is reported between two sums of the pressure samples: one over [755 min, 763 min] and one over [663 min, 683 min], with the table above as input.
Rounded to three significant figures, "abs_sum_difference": 407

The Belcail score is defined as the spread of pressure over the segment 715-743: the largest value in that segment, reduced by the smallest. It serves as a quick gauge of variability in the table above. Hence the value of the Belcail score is 27.5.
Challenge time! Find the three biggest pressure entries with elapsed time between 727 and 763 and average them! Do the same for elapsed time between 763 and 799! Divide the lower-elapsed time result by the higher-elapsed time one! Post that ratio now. 0.94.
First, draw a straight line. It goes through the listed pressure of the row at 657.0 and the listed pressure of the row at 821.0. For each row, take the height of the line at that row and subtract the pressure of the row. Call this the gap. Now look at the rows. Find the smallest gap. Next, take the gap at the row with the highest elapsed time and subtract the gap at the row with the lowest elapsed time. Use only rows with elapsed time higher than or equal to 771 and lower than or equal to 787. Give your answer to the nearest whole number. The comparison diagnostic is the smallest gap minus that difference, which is -3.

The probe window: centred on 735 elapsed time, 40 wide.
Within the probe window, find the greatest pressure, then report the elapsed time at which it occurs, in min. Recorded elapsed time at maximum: 753.0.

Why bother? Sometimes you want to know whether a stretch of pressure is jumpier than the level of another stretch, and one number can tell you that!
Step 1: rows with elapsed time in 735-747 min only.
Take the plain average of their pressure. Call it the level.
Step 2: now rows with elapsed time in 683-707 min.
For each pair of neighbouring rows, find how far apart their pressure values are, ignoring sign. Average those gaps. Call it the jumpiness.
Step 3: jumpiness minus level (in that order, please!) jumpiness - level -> -124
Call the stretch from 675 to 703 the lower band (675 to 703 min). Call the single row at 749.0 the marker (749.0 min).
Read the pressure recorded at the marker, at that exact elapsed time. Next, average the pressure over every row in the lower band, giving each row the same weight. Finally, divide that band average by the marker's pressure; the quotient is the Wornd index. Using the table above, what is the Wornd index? 1.02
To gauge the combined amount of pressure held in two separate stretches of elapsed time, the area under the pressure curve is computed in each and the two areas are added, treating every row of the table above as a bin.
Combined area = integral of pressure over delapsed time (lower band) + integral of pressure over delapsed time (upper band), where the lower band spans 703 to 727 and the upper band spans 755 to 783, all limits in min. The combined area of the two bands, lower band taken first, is 6514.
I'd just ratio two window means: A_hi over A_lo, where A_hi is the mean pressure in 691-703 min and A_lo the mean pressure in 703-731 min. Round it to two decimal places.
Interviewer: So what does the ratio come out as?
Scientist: 1.16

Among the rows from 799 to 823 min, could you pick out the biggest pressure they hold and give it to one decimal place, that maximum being 152.9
